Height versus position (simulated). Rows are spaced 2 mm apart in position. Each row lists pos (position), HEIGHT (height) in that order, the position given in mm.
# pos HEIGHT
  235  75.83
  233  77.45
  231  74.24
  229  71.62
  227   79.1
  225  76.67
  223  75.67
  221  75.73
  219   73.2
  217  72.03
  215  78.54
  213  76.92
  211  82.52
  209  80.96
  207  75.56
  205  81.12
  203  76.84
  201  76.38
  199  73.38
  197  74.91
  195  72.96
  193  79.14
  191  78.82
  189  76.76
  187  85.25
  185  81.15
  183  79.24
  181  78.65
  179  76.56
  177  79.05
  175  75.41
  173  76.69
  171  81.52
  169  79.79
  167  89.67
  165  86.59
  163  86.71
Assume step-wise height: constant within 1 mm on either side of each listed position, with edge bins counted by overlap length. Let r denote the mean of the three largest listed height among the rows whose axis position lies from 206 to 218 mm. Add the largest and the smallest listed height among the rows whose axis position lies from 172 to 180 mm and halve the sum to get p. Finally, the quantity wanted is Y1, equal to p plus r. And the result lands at 158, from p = 77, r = 80.7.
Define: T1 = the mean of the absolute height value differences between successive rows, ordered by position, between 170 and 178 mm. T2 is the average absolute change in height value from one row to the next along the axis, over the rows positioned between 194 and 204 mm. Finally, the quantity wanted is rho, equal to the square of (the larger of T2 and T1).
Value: 11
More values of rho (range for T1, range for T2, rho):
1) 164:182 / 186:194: 13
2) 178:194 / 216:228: 8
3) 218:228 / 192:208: 11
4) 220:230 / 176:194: 8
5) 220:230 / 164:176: 17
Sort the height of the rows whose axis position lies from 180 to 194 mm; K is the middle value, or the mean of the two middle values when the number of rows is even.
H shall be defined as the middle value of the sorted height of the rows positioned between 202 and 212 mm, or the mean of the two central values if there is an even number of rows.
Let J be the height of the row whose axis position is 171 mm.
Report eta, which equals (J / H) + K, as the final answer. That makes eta 80.1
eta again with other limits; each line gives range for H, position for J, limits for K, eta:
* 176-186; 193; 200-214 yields 77.9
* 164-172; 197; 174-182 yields 78.5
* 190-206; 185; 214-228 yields 76.8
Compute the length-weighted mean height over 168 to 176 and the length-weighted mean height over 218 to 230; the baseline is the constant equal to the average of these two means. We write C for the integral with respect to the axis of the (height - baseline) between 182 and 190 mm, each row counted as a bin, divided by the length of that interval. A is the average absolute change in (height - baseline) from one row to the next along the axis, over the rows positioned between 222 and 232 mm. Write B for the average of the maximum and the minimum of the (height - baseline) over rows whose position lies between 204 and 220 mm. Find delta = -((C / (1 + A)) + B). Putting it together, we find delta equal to -1.3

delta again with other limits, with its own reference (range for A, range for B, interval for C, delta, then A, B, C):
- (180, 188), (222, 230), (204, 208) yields 1.0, 2.2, -1.5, 1.5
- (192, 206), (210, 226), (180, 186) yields -1.2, 2.9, 0.4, 2.8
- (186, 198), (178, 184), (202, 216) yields -1.5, 3.8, 1.1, 2.1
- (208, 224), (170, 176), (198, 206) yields -1.6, 2.7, 1.6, 0.1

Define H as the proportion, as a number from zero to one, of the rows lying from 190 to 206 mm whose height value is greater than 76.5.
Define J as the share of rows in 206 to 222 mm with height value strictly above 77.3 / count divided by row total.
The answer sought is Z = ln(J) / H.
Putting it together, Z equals -2.0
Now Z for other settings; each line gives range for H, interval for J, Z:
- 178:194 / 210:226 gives -1.4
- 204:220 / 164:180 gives -0.8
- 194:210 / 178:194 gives -0.8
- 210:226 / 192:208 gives -2.8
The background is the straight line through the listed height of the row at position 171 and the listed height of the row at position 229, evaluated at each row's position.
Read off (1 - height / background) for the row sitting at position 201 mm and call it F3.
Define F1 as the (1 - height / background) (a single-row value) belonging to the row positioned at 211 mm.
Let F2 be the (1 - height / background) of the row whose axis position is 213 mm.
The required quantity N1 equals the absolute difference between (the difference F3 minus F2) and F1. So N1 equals 0.140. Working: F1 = -0.10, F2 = -0.03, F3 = 0.000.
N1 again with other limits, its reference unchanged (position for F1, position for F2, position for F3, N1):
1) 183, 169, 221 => 0.066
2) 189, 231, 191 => 0.011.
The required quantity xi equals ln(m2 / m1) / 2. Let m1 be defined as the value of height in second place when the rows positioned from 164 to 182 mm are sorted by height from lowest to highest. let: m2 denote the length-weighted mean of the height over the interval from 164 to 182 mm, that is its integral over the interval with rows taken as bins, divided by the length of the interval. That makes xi 0.025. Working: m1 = 76.56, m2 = 80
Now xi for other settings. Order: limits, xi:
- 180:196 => 0.014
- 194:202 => 0.007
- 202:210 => 0.011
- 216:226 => 0.010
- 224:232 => 0.008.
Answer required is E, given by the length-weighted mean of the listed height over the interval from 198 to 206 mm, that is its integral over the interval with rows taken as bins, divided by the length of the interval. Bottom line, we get 76.9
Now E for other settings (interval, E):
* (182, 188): 81.9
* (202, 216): 78.9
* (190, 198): 76.5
